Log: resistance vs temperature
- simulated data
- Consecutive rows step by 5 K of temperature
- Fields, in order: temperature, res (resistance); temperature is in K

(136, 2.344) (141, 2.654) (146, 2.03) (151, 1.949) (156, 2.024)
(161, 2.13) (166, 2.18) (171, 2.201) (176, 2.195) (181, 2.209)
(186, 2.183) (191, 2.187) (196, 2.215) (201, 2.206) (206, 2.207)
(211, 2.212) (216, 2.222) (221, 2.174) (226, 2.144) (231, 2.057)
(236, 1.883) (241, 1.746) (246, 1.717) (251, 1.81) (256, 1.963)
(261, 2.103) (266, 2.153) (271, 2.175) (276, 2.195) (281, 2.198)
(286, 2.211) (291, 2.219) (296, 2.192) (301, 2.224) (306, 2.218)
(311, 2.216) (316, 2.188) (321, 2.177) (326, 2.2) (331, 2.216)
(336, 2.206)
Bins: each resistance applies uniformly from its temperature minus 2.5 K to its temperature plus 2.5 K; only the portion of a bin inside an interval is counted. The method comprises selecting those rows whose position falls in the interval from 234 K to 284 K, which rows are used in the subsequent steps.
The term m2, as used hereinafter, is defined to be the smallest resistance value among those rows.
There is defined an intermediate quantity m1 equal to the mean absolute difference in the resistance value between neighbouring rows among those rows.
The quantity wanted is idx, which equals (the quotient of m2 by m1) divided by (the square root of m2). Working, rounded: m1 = 0.07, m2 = 1.717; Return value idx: 18.2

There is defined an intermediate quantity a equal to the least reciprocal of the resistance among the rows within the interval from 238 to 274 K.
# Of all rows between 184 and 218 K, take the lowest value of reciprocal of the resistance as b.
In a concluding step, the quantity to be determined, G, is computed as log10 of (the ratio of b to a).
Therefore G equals -0.0093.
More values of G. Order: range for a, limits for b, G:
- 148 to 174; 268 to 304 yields -0.0045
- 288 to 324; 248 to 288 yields 0.0025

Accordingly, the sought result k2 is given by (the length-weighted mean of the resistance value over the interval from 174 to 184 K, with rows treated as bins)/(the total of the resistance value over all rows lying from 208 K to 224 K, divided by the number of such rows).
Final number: 0.999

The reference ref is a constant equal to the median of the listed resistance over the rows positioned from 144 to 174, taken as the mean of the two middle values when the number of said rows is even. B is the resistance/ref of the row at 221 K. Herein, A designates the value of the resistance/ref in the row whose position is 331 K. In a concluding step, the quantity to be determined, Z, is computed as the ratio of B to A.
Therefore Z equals 0.98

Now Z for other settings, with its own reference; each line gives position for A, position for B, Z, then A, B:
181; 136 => 1.06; 1.062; 1.13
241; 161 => 1.22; 0.839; 1.02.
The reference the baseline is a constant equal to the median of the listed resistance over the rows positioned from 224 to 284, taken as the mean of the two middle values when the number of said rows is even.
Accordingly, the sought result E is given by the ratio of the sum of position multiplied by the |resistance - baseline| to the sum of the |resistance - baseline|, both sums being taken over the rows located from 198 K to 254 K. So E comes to 232.2 K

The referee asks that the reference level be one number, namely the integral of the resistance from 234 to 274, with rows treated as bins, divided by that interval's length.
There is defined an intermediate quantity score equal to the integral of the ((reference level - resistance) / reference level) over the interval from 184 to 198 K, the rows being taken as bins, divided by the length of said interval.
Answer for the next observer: -0.127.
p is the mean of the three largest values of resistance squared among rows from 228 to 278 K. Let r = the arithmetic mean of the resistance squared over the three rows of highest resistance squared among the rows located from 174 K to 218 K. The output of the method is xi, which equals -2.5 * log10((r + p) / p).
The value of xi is -0.77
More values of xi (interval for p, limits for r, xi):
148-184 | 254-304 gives -0.76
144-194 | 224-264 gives -0.70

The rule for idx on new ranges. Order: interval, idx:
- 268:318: 95.5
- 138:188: 12.5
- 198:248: 22.6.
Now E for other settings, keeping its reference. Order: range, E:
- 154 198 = 178.7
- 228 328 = 272.9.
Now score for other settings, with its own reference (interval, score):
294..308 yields -0.136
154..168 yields -0.084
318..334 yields -0.128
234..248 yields 0.086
